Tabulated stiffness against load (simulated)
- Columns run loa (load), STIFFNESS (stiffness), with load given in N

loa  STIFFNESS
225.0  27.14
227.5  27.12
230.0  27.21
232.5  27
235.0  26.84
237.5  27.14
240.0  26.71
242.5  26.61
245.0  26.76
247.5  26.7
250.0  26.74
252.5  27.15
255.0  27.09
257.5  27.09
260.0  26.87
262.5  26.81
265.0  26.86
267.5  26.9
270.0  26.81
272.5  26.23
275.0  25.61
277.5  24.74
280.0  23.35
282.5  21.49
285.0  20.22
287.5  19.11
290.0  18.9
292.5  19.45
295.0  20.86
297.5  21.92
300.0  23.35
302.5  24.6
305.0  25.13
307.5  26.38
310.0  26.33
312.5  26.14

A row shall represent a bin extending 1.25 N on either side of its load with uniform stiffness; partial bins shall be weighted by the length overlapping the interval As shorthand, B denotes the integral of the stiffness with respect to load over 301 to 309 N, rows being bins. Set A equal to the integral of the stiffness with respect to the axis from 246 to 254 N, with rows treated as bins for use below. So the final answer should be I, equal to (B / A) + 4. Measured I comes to 4.94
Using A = 215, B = 203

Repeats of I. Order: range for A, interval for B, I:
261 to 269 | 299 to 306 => 4.79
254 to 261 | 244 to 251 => 4.99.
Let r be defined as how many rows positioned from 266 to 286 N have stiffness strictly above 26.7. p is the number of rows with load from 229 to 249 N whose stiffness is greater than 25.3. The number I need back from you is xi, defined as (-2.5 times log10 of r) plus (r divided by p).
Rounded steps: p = 8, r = 2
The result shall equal -0.5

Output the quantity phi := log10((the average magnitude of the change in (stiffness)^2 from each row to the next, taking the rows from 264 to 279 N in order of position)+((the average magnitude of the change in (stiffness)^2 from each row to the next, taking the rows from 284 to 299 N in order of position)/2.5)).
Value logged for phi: 1.57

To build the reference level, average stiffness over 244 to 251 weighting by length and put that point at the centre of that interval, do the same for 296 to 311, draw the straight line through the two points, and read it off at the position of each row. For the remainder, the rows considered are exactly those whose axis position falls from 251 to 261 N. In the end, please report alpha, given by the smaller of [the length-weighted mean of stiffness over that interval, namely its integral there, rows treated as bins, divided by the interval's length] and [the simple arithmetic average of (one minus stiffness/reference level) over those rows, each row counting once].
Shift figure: -0.03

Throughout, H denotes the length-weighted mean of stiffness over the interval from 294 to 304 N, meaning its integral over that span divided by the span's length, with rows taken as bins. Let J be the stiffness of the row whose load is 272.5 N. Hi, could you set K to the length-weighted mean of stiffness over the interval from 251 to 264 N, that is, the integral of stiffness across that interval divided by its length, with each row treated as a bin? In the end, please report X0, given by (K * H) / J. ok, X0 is 23.5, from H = 22.8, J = 26.23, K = 27.0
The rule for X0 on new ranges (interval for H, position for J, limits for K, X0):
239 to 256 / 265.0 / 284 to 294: 19.4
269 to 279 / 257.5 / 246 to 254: 25.5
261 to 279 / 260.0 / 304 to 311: 25.4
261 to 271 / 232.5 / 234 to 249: 26.6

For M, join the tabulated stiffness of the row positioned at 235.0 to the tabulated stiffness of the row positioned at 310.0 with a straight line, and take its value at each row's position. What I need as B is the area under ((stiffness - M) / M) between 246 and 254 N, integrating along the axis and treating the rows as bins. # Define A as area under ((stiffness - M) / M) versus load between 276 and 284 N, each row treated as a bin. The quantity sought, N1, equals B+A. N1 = -1.0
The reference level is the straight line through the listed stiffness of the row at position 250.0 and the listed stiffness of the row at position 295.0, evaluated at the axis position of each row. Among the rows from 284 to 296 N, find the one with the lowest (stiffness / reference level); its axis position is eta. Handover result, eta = 287.5 N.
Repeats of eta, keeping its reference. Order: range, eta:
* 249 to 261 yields 250.0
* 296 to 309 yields 297.5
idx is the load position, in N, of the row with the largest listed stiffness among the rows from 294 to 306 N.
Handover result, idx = 305.0 N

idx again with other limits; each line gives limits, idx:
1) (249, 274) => 252.5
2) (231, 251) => 237.5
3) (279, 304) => 302.5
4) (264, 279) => 267.5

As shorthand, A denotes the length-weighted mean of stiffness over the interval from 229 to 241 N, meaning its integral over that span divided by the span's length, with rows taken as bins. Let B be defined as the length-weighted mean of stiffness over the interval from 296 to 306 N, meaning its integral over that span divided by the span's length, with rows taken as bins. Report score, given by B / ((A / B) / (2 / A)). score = 1.5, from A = 27.0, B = 23.6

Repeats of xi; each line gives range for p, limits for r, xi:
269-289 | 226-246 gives 0.2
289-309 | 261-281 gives 2.5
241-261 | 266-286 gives -0.5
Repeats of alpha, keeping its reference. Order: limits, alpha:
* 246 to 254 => -0.01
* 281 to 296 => 0.20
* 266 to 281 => 0.00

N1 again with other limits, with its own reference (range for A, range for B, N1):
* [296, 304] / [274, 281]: -1.5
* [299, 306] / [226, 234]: -0.5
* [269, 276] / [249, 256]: 0.0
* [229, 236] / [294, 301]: -1.1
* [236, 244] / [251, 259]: 0.1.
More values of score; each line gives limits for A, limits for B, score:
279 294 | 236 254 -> 3.5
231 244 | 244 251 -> 2.0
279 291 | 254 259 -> 3.5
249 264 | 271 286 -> 1.5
